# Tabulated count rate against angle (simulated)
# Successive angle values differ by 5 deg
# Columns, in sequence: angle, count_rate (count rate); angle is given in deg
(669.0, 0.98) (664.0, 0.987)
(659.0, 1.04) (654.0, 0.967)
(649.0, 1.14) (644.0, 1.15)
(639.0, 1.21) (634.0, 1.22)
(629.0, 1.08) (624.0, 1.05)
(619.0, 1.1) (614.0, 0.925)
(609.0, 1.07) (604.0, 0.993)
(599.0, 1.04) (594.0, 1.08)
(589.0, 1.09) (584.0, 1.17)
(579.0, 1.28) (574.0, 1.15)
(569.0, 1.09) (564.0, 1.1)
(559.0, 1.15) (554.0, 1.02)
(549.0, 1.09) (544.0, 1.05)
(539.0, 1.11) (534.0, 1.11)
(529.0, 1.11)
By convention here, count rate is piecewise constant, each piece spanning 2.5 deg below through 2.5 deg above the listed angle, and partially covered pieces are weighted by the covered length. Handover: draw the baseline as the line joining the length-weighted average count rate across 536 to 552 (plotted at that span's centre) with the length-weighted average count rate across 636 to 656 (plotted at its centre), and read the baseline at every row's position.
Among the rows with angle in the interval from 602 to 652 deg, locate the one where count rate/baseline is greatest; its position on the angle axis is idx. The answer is 634.0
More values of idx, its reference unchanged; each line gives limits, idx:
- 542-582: 579.0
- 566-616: 579.0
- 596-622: 619.0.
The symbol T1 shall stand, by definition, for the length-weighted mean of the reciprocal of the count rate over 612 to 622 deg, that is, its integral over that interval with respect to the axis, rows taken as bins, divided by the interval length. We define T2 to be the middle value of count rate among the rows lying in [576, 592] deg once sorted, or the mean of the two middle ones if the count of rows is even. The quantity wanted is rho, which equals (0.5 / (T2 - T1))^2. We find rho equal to 7.6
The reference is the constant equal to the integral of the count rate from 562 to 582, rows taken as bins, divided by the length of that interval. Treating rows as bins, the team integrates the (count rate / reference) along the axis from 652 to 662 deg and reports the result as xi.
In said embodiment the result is 8.7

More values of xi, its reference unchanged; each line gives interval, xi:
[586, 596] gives 9.4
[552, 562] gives 9.4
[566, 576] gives 9.7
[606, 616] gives 8.7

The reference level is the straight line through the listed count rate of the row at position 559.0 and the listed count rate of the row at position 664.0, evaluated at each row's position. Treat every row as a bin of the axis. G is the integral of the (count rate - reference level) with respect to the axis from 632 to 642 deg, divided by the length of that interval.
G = 0.18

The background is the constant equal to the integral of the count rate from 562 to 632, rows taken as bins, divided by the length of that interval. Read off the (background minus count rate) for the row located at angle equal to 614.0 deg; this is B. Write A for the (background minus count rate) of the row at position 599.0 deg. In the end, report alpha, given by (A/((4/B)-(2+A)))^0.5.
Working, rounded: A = 0.05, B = 0.16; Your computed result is 0.046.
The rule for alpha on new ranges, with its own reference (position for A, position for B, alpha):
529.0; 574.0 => 0.018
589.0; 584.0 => 0.007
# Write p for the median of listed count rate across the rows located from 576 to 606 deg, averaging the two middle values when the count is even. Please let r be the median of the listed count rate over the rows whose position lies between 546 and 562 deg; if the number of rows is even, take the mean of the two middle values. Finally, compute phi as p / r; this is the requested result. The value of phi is 1.00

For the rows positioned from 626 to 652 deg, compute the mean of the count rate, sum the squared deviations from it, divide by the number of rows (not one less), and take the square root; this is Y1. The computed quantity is 0.051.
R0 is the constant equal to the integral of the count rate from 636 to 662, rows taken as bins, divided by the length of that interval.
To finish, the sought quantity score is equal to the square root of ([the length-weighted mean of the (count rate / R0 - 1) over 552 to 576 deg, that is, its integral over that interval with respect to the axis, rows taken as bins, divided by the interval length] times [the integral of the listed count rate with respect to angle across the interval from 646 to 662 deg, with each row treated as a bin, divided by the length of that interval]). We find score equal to 0.03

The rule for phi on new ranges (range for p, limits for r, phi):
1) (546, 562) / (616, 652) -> 0.96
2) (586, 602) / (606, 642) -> 1.00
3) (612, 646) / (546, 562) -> 1.01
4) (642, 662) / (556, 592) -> 0.95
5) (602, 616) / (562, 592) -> 0.88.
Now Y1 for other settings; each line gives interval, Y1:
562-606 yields 0.078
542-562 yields 0.049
